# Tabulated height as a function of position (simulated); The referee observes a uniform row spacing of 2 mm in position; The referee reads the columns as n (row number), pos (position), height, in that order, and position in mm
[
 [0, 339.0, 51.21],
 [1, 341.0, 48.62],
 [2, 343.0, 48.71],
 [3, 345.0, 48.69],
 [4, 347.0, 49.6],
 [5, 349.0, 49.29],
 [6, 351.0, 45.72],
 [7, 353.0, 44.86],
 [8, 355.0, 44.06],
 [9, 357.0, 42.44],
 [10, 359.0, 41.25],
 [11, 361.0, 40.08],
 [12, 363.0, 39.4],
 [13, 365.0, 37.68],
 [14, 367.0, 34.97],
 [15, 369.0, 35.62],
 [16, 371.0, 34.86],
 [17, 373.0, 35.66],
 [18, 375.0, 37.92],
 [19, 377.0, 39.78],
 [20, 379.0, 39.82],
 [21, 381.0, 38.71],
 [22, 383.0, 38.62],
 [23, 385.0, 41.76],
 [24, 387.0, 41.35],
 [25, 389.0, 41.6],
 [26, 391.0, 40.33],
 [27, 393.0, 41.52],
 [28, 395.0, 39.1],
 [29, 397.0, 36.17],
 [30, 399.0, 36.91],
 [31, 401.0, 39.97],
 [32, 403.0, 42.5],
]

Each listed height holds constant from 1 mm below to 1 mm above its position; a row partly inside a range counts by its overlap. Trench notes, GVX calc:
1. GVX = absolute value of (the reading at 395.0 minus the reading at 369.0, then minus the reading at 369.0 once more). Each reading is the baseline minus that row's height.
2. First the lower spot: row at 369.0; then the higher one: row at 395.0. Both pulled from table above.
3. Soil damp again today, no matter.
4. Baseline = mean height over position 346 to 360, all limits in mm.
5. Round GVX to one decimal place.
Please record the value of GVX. 13.2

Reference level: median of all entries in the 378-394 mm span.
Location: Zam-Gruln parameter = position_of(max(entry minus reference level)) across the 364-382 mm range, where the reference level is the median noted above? 379.0 mm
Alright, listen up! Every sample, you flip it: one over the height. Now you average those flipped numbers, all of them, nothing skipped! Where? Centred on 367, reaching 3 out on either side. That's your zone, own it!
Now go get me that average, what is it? 0.0277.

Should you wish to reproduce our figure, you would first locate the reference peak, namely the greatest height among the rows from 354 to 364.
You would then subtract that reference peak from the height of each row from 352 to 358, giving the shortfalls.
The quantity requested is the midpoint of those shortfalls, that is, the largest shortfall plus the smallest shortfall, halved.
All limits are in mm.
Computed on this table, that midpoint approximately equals 0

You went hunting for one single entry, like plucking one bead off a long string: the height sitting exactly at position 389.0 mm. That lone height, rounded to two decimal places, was 41.60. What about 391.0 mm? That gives 40.33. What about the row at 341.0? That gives 48.62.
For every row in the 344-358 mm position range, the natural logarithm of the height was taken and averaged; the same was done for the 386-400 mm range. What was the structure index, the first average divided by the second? 1.04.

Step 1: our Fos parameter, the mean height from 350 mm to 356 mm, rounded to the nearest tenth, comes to 44.9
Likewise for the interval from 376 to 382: 39.4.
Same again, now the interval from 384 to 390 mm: 41.6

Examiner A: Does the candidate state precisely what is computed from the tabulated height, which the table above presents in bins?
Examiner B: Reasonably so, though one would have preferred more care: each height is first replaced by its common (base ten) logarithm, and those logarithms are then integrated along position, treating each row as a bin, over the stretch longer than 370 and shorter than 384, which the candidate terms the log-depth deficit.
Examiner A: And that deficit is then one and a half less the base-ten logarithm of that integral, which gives 0.156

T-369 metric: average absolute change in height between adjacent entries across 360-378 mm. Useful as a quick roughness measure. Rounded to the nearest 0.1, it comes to 1.4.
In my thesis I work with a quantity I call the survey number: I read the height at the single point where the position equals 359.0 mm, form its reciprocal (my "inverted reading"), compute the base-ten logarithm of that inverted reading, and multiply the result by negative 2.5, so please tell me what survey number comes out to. 4.04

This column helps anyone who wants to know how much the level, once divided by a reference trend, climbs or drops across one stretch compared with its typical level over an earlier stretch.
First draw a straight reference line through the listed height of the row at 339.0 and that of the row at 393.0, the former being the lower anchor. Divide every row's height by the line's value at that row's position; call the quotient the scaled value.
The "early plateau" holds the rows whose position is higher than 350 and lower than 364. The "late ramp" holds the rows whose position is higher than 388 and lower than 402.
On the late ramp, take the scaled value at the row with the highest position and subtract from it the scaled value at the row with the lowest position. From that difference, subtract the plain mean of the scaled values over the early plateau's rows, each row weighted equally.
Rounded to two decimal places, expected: -0.87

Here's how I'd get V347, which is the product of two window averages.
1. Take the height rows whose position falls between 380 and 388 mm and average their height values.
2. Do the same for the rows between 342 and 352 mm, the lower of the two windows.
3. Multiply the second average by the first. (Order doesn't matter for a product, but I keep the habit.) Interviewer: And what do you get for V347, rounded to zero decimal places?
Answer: 1941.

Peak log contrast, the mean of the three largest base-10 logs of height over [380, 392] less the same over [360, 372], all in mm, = 0.03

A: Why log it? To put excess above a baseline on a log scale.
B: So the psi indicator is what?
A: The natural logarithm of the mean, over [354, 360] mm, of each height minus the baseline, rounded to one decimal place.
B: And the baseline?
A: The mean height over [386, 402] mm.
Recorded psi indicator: 1.1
